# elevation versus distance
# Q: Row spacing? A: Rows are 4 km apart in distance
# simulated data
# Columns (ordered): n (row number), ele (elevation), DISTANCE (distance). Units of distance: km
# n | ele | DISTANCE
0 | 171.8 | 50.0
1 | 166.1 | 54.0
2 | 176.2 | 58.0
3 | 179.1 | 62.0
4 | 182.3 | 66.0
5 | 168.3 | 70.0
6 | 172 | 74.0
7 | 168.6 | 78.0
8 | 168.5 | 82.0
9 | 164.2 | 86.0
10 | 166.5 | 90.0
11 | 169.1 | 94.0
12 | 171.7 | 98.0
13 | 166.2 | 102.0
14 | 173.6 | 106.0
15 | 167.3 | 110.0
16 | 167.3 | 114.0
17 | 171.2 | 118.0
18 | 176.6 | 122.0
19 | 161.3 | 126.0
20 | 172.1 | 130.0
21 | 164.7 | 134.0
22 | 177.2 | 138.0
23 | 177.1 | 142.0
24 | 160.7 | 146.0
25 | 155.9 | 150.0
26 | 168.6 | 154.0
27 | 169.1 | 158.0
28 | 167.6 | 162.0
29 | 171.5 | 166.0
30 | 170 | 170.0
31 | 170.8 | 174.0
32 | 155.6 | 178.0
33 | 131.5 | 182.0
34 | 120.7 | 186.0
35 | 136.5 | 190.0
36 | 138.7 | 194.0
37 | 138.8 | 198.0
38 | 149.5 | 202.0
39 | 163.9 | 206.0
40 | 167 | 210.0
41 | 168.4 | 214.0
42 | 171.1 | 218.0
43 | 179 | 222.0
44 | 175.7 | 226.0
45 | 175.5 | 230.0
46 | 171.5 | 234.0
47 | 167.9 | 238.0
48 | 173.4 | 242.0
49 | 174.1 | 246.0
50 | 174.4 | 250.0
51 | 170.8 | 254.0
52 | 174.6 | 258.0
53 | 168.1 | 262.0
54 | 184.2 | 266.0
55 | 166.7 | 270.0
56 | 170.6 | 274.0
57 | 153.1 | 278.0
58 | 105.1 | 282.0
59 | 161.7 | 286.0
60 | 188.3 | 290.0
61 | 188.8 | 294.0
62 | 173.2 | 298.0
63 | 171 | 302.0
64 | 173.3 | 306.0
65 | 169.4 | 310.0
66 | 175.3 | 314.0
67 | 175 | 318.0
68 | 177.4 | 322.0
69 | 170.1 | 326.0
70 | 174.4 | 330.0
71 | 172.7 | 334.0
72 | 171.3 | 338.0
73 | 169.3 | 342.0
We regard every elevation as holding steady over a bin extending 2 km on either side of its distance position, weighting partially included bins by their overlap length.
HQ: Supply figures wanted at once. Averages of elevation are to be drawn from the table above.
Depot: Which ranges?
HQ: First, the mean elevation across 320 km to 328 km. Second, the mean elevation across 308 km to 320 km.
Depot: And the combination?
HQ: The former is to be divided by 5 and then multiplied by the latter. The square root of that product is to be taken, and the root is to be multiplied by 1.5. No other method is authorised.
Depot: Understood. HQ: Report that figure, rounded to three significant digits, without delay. 116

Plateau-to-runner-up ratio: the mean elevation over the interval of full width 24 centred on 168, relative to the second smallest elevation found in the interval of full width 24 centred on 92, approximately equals 1.0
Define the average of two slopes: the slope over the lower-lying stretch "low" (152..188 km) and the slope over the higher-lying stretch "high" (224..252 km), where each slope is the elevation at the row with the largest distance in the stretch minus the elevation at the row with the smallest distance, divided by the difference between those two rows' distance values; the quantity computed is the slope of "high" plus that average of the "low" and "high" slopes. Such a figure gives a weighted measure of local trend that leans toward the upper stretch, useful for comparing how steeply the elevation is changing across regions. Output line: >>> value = -0.8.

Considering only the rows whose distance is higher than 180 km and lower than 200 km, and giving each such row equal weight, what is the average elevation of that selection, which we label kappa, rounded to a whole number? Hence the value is 133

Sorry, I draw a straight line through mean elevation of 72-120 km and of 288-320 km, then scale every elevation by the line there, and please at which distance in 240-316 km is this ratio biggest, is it 294.0 km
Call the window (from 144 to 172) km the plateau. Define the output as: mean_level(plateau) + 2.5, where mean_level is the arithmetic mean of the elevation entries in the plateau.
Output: 169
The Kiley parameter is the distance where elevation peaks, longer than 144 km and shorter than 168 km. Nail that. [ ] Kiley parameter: 166.0 km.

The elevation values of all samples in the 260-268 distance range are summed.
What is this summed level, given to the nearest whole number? 352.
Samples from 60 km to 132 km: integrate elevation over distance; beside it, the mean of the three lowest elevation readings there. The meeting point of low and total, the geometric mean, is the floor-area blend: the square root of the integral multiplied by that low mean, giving 1418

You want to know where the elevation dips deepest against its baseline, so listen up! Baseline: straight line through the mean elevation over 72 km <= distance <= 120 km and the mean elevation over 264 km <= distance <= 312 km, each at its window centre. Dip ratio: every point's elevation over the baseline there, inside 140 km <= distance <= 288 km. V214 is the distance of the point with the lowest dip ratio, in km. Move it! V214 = 282.0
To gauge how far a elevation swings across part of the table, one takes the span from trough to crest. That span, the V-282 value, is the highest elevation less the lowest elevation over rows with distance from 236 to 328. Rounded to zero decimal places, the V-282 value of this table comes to 84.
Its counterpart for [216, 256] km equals 11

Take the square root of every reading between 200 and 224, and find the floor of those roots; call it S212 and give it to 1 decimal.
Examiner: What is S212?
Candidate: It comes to 12.2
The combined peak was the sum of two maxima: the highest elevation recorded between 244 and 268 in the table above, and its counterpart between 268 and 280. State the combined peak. 355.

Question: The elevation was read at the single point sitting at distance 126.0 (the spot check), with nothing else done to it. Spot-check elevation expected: 161.3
